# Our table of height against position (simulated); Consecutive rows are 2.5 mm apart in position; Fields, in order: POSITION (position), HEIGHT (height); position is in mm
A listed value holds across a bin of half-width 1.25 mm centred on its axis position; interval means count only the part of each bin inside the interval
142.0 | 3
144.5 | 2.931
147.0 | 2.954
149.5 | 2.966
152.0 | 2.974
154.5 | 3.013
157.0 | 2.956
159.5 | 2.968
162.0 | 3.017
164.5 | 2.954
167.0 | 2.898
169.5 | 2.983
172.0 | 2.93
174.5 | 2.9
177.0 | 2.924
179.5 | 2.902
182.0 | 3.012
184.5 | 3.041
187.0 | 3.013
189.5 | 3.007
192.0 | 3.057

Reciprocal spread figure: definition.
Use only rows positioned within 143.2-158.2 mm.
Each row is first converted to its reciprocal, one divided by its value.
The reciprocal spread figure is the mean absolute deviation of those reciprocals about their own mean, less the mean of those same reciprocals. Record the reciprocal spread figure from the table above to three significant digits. -0.335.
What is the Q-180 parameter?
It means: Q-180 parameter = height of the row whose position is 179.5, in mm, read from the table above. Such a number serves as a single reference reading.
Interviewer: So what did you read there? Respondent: 2.902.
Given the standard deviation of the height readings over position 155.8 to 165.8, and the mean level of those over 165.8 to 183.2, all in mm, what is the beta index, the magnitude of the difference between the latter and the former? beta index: 2.91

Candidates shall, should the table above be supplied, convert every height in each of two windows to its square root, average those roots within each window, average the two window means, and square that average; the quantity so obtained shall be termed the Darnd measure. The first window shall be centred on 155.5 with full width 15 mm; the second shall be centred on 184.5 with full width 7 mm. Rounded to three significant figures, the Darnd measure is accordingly 3.00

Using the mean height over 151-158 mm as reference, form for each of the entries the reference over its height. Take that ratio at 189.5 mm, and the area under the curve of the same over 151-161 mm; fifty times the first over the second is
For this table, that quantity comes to 5.0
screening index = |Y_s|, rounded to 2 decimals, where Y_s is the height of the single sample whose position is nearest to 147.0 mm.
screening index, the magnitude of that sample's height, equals 2.95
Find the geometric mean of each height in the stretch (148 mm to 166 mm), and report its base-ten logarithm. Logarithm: 0.474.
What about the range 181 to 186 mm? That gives 0.481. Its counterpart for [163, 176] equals 0.467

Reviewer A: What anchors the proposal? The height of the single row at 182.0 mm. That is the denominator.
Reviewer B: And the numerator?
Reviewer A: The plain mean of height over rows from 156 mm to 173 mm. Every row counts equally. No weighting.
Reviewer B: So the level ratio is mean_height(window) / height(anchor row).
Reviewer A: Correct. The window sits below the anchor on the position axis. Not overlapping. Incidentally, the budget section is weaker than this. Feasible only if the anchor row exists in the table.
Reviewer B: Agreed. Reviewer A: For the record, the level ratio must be 0.98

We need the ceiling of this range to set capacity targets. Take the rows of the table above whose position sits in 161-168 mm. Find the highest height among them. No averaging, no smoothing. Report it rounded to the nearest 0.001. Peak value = 3.017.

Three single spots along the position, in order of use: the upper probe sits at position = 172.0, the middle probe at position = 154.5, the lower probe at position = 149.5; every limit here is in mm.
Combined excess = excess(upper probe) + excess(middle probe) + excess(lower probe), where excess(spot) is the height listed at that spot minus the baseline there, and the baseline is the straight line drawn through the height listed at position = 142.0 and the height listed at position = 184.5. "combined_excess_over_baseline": -0.139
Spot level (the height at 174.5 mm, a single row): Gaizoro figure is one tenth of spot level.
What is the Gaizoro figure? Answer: 0.290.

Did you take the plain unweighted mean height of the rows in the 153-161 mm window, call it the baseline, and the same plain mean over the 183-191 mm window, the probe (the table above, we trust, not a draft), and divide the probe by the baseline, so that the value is 1.01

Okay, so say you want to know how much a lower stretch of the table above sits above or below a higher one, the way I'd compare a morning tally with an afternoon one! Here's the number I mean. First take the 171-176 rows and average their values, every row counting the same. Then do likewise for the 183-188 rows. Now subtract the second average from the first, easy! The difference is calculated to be -0.11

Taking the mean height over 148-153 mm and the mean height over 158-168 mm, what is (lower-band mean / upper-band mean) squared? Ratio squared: 1.01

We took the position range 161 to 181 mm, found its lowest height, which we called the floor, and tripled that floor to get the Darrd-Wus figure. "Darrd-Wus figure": 8.69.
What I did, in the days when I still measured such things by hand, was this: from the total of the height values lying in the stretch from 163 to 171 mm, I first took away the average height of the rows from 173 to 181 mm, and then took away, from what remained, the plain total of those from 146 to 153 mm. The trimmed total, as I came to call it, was -2.97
